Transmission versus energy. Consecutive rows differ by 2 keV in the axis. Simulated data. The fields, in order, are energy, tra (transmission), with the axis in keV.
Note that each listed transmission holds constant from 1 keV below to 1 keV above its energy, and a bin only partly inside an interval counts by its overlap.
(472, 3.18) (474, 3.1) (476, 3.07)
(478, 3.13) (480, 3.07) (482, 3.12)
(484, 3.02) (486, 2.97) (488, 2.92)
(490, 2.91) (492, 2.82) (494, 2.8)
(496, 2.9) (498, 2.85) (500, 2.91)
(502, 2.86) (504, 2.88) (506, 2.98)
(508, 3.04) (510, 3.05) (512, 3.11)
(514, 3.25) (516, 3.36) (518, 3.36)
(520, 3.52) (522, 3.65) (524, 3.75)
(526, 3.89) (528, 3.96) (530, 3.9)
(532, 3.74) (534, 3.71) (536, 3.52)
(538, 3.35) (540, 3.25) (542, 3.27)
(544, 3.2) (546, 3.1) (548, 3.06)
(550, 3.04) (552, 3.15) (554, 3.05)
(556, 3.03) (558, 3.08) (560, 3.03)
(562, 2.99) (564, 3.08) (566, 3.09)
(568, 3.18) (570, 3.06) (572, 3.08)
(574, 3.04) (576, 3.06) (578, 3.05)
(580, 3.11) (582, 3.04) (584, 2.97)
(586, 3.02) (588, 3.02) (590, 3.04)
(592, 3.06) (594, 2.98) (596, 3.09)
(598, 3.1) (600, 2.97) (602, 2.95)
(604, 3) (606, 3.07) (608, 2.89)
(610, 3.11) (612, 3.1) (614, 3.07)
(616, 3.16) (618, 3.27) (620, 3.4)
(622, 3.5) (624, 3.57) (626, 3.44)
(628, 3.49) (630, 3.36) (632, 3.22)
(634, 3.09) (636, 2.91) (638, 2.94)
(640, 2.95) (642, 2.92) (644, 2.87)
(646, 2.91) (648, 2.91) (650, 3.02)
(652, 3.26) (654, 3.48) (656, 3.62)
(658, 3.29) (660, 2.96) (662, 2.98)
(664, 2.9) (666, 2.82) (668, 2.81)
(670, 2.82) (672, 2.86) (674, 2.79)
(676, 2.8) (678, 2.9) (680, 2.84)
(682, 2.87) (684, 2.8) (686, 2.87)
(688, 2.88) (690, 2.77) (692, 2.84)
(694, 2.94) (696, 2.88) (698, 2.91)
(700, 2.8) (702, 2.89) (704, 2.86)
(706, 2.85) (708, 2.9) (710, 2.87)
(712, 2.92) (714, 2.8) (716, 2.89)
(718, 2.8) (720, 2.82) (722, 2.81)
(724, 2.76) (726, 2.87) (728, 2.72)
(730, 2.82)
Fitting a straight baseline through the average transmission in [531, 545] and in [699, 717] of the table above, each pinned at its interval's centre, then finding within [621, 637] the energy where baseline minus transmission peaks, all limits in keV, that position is 636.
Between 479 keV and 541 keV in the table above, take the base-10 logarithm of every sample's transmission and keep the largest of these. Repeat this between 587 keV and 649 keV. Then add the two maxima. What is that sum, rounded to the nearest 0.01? 1.15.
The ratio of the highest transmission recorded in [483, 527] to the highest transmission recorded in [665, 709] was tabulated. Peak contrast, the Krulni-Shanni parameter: 1.32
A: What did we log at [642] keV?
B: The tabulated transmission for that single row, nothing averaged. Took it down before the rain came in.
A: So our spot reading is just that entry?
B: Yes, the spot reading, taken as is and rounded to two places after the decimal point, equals 2.92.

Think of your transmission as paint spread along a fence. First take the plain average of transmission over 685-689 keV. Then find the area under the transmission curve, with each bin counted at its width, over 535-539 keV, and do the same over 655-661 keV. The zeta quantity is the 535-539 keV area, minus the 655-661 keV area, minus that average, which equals -9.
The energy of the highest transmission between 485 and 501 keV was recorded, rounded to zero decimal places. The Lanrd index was 486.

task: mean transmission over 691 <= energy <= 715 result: 2.87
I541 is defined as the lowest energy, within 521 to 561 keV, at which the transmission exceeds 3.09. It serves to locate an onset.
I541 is 522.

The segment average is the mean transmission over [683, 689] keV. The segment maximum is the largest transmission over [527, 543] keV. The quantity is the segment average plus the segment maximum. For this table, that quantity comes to 6.8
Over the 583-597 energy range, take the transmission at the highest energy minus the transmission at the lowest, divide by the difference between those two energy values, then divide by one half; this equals 0.020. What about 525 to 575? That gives -0.035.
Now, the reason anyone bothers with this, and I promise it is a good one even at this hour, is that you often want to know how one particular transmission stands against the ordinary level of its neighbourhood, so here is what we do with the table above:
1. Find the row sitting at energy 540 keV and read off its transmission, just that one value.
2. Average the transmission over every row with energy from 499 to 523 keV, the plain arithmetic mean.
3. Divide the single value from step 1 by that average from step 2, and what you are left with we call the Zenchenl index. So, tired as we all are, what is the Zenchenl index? 1.03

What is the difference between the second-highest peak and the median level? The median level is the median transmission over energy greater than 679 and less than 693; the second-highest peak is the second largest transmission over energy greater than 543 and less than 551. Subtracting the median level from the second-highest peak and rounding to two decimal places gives 0.26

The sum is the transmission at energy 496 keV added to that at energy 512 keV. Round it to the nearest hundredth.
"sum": 6.01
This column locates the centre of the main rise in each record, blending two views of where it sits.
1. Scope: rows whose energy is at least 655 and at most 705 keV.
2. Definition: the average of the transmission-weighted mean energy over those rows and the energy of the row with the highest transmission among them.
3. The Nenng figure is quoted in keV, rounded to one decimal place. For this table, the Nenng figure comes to 667.8 keV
